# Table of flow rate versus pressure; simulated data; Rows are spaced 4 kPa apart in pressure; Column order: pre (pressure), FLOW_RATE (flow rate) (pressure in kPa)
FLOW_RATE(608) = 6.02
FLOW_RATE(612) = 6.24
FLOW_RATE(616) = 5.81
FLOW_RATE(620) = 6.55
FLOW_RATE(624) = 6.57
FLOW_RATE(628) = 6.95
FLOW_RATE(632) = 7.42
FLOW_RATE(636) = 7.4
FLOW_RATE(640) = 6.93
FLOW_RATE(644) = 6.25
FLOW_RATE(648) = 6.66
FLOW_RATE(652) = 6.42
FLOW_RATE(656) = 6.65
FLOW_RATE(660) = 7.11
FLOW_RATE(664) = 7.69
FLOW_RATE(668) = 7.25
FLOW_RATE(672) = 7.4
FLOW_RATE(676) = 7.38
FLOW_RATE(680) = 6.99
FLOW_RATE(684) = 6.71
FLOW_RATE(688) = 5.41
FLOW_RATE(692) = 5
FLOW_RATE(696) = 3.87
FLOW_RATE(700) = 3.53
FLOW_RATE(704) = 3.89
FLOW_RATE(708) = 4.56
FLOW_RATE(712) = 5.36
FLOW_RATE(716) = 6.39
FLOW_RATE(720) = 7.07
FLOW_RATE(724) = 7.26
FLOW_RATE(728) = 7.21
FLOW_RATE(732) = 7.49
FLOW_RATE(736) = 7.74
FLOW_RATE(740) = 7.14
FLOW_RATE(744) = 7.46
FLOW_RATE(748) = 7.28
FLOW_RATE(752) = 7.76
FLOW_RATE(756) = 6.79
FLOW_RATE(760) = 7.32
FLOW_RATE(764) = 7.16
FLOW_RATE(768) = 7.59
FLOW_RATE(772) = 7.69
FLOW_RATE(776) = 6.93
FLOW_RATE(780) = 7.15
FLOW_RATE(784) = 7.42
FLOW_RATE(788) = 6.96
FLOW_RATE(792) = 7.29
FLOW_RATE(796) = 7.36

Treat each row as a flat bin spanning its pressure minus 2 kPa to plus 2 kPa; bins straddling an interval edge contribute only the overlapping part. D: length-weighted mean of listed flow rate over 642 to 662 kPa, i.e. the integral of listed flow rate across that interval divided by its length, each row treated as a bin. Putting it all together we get 6.6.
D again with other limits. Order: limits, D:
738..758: 7.3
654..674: 7.2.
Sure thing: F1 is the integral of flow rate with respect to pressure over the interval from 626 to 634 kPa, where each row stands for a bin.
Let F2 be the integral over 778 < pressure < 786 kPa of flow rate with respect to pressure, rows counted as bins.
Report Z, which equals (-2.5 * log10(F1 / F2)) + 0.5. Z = 0.52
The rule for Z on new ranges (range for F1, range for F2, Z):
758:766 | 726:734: 0.52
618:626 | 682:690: 0.41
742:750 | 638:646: 0.38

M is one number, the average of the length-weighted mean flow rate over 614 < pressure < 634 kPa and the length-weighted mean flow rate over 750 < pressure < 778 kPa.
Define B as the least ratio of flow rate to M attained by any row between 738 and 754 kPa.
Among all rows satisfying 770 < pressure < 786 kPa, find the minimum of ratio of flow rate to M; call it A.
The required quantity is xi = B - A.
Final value 0.03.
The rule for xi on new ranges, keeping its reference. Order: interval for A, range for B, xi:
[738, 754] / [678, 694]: -0.31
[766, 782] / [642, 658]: -0.10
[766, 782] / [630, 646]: -0.10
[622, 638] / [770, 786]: 0.05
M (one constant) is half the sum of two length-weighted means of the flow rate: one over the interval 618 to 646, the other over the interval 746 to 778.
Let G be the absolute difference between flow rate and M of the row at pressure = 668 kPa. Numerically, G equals 0.16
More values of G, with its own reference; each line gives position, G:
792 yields 0.20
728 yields 0.12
